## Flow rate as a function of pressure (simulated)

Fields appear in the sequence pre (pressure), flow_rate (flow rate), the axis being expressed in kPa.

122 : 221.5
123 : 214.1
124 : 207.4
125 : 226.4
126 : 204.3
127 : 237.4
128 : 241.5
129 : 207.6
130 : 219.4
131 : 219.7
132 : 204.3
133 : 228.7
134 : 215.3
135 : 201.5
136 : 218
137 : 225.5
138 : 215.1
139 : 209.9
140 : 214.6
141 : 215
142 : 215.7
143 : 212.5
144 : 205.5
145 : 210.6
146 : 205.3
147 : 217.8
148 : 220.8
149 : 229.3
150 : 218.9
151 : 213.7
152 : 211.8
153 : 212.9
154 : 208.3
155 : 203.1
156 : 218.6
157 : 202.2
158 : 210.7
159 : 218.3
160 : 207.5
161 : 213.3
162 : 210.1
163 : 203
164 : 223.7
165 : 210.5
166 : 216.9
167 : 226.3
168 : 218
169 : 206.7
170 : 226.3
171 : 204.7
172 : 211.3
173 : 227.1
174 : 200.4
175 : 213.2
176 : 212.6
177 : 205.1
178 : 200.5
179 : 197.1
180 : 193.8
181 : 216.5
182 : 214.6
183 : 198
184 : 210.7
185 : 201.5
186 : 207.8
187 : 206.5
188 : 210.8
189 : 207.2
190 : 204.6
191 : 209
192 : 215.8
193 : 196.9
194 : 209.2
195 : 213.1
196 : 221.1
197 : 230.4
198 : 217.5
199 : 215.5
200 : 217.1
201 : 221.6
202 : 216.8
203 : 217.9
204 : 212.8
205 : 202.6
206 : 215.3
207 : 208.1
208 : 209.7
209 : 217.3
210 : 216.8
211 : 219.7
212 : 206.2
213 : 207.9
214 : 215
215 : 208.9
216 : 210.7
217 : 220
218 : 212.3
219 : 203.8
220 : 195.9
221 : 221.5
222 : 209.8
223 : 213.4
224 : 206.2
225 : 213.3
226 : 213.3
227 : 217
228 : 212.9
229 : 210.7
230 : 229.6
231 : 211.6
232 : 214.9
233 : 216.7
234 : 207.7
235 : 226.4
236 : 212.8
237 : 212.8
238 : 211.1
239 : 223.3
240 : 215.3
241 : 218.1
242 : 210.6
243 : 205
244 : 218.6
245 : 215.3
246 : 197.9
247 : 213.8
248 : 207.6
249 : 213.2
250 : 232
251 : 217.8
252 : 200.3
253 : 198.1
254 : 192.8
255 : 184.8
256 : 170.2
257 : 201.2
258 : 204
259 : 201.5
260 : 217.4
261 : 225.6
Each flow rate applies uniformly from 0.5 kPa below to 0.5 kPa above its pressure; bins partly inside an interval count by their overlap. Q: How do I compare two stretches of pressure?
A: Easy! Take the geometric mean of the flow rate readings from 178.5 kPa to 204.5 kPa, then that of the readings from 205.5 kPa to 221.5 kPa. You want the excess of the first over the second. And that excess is -1.0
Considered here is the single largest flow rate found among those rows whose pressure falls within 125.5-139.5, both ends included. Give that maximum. 241.5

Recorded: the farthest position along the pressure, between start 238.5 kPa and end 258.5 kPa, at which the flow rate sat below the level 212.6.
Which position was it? 258 kPa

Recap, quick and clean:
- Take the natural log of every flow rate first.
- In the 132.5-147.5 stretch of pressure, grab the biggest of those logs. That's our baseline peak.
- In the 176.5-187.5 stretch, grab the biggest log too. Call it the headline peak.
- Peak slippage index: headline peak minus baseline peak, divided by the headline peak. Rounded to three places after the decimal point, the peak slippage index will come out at -0.010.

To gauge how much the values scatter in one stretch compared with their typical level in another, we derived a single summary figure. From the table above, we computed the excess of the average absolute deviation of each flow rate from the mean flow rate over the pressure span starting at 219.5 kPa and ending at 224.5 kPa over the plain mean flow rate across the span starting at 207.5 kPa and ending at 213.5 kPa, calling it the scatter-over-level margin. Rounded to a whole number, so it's -206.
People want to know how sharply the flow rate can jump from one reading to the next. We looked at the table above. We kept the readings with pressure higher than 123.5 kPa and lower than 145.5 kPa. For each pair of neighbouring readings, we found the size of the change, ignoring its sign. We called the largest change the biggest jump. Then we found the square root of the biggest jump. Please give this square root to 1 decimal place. 5.8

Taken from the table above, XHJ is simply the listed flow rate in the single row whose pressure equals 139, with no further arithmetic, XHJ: 209.9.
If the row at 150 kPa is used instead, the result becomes 218.9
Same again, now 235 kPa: 226.4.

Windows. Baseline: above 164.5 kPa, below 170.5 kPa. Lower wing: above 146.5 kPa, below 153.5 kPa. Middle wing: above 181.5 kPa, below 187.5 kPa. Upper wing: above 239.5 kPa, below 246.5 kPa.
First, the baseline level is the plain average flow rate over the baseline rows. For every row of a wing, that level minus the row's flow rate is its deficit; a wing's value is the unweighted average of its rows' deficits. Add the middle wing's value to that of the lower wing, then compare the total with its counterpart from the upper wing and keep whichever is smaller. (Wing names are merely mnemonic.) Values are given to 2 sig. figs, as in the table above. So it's 5.9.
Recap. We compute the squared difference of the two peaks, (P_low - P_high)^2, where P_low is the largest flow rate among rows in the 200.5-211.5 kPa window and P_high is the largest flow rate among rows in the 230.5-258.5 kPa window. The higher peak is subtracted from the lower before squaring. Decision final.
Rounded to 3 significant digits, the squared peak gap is 108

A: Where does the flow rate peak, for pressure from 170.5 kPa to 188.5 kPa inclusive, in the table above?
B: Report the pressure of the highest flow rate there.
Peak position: 173 kPa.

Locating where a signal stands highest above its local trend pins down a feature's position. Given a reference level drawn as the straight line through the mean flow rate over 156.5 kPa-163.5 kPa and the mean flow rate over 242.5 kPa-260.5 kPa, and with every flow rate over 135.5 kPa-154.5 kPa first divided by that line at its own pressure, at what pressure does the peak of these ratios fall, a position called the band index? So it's 149 kPa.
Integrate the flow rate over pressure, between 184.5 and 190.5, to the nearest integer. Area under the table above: 1238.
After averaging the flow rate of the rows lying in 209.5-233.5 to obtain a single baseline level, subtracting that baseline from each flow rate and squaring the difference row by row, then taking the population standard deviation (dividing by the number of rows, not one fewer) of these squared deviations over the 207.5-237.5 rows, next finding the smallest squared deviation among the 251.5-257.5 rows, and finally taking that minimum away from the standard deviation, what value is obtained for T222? -61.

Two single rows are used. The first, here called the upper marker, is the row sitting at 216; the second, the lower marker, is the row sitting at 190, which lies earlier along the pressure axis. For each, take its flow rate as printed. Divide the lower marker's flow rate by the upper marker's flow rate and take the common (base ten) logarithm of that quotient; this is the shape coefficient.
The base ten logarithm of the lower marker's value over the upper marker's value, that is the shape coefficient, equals -0.013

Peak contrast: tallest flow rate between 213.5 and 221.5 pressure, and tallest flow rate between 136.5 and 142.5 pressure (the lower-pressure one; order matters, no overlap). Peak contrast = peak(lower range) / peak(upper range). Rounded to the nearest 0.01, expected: 1.02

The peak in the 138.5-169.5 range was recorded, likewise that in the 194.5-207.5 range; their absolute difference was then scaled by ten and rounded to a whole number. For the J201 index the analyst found 11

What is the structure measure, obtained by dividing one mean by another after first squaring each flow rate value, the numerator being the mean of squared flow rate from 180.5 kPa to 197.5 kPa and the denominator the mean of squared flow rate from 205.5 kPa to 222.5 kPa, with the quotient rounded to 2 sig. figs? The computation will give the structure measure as 0.99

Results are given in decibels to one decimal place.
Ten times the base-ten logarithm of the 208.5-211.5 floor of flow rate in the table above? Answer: 23.4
